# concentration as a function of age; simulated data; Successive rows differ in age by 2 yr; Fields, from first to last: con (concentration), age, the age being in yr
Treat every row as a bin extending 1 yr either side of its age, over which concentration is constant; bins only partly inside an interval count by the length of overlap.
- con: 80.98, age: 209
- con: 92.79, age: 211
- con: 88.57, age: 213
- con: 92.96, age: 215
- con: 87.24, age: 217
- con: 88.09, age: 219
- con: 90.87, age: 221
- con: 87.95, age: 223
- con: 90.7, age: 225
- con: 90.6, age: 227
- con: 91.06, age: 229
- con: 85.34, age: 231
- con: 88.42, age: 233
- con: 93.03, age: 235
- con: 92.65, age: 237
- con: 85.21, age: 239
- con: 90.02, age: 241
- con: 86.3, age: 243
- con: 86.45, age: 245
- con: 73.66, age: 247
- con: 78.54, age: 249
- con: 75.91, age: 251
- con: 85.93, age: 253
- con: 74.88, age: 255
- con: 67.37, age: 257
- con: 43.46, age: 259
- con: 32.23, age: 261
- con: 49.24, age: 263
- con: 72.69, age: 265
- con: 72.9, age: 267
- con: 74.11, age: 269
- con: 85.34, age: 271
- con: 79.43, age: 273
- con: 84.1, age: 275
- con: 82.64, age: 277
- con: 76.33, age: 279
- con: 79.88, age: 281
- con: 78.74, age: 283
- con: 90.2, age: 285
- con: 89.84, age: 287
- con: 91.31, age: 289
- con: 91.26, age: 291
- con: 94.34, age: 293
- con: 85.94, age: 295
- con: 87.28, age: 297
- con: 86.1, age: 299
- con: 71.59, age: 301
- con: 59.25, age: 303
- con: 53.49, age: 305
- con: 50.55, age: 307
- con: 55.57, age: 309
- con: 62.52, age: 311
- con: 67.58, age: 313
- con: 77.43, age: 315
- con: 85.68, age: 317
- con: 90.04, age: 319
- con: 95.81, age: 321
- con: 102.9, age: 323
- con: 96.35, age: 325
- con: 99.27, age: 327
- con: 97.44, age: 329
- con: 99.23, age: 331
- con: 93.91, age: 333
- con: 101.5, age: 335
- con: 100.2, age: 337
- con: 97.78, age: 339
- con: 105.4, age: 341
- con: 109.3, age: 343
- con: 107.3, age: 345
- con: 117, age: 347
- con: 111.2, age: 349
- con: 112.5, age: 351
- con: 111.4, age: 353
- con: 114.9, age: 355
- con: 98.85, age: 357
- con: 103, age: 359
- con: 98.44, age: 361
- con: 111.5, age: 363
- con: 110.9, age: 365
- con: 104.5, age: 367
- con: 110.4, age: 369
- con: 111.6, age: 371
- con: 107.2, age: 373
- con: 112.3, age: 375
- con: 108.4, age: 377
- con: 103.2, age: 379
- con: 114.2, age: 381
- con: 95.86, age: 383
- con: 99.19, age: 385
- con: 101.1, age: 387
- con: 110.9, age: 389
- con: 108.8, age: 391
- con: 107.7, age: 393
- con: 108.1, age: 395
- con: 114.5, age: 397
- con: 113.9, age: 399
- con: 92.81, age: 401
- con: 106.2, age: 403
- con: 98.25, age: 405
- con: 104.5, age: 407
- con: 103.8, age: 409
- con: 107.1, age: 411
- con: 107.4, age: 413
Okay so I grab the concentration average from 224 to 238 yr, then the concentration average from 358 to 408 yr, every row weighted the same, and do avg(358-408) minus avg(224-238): 16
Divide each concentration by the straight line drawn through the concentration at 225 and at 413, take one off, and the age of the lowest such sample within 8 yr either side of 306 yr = 307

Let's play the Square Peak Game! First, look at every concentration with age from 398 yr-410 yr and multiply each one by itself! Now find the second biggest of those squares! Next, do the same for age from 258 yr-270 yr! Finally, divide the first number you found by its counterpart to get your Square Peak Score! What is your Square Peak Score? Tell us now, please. 2.1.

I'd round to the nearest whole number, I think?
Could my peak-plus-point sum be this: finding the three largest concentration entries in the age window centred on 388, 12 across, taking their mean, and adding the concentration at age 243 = 195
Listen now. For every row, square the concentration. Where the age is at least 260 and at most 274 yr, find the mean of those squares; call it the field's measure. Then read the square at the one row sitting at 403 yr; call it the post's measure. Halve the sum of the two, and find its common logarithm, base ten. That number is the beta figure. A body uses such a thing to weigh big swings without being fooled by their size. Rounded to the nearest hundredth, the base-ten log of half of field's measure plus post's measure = 3.90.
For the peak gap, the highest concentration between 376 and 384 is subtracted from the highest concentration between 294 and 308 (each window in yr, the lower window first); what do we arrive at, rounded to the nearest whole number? -27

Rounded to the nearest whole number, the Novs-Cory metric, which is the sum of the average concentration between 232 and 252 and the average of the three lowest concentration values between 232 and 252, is 161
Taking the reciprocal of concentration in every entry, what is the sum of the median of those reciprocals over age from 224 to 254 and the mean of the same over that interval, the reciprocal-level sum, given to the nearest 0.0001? 0.0232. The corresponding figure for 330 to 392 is 0.0188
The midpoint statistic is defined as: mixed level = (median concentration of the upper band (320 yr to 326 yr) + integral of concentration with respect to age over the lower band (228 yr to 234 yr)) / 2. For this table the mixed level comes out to 313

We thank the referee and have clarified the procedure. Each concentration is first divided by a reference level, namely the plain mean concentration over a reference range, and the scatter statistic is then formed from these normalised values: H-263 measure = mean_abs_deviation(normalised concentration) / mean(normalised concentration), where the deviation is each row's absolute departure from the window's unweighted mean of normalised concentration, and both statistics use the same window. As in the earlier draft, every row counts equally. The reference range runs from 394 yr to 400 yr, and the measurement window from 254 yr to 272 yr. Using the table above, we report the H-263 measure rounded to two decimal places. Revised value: 0.23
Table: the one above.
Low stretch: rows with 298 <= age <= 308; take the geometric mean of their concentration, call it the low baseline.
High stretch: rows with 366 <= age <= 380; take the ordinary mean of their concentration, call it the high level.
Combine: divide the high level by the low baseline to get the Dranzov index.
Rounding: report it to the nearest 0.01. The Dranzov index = 1.72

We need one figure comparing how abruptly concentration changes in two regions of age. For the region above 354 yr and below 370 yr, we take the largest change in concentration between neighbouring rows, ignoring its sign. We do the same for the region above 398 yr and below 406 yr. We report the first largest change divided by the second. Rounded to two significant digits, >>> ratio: 0.76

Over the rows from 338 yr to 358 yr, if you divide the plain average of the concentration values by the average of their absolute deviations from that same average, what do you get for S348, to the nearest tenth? 21.8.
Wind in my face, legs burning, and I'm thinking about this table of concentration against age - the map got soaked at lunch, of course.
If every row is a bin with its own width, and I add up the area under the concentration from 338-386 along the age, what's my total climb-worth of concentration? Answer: 5153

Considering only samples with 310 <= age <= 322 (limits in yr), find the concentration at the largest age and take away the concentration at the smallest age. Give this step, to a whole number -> 33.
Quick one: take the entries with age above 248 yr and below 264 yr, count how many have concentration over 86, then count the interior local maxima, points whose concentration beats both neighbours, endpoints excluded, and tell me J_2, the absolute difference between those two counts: 1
